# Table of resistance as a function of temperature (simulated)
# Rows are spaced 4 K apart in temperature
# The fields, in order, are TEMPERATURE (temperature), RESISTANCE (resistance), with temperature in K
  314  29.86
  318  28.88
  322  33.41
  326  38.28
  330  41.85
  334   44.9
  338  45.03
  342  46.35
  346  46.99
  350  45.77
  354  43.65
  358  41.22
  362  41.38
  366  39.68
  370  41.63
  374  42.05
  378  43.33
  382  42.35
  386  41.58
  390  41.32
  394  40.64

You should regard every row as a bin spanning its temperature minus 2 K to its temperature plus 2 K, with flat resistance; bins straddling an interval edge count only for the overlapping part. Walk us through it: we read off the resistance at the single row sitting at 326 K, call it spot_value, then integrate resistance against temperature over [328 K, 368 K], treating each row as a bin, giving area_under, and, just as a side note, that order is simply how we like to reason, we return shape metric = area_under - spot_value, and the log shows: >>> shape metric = 1709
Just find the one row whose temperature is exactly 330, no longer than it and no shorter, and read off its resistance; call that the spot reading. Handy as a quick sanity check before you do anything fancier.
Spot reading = 41.85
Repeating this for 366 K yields 39.68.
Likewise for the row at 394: 40.64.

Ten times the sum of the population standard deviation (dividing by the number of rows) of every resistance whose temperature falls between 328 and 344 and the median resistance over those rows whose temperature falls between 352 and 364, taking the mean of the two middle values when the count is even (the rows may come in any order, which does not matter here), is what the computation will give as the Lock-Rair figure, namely 430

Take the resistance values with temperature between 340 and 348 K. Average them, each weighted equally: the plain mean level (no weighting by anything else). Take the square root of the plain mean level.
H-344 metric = 6.83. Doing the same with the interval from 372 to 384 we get 6.53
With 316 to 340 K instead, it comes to 6.22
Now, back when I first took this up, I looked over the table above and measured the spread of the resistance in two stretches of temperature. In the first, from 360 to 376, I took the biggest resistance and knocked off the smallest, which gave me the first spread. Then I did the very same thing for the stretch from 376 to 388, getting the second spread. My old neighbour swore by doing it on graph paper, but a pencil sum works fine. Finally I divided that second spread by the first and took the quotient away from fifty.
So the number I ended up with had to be 49.3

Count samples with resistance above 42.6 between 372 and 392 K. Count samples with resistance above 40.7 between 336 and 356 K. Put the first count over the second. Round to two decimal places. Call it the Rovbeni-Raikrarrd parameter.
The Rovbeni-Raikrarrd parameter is 0.20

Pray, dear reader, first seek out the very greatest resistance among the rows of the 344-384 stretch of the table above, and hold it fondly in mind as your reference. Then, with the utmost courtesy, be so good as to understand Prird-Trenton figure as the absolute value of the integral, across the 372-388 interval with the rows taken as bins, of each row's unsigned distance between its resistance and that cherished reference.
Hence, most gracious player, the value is 75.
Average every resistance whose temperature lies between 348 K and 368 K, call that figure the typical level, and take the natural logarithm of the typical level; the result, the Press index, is 3.75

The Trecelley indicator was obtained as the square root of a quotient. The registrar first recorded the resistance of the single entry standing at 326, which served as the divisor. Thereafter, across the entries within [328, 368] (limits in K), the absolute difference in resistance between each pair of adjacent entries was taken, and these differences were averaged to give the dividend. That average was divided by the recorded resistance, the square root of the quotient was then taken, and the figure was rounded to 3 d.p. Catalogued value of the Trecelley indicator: 0.193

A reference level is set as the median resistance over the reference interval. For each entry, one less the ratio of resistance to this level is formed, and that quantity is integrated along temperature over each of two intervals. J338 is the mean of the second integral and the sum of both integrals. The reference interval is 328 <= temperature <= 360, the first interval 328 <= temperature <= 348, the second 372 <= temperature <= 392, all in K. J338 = 1.2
